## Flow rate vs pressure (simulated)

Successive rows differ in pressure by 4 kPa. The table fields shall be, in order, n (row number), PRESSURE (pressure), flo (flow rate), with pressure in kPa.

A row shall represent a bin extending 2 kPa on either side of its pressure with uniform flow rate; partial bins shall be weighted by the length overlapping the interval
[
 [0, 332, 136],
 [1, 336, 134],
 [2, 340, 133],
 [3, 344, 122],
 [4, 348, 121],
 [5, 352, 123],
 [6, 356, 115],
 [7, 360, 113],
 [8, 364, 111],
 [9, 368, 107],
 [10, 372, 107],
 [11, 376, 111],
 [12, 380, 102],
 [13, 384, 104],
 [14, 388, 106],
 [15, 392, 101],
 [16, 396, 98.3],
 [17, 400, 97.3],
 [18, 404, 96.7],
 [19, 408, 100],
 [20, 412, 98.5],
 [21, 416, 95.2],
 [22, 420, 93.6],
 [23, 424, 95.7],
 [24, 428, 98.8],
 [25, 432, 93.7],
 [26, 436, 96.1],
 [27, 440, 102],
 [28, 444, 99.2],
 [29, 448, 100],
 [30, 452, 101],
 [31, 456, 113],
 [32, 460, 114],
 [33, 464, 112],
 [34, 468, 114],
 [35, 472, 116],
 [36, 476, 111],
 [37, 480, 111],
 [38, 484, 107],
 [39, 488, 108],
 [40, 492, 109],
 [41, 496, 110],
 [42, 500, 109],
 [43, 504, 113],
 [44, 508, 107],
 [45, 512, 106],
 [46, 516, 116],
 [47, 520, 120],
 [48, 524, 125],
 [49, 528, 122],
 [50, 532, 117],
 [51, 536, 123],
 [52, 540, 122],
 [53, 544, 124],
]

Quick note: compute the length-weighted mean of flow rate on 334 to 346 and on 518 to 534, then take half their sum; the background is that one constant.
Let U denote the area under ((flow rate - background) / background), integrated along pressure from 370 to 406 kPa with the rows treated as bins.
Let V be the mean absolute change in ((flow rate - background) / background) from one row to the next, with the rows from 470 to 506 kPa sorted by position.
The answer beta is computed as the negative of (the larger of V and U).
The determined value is -0.017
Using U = -6.5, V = 0.017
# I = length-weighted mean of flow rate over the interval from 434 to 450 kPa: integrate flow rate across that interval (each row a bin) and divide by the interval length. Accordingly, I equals 99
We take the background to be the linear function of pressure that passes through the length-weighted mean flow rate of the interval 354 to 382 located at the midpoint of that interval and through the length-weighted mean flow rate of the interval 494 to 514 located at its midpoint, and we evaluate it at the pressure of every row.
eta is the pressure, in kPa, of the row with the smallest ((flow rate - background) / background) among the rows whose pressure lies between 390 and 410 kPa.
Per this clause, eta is 404 kPa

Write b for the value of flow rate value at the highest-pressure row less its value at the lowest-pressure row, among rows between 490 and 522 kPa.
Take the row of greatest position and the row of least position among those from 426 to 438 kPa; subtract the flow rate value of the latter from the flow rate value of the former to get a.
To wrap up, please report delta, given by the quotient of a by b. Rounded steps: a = -2.7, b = 11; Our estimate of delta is -0.25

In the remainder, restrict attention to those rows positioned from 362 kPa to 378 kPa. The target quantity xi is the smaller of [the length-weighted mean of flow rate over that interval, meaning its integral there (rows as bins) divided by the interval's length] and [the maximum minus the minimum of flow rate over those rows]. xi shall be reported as 4.0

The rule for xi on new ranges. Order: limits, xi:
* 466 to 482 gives 5.0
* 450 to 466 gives 13.0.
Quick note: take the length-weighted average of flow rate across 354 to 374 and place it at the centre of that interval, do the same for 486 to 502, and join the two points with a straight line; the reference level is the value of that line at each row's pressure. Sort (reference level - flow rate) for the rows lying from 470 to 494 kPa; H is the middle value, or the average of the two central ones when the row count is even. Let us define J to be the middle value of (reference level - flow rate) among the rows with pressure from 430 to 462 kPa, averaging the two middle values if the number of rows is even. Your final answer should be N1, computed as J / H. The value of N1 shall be -10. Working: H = -1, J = 9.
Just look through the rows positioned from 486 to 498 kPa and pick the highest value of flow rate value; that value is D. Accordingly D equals 110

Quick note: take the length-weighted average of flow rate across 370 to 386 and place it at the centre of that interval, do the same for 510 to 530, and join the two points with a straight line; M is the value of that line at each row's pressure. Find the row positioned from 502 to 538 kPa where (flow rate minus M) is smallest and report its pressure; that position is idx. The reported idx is 512 kPa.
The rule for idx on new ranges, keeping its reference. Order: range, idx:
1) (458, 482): 480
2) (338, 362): 360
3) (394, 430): 420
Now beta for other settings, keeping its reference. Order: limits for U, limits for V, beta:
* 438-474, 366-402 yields -0.026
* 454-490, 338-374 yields -0.030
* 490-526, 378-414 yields -0.018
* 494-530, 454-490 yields -0.017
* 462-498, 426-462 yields -0.031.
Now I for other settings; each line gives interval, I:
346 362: 118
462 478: 113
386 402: 101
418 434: 95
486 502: 109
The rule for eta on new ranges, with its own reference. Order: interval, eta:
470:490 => 484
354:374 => 368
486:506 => 488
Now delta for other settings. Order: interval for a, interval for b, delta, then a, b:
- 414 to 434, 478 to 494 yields 0.75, -1.5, -2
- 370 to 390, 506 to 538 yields -0.06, -1.0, 16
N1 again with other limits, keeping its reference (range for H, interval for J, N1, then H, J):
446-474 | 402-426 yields -4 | -4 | 14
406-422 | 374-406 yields 1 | 13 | 9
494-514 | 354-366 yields 32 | 0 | -2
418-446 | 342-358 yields -1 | 14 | -11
